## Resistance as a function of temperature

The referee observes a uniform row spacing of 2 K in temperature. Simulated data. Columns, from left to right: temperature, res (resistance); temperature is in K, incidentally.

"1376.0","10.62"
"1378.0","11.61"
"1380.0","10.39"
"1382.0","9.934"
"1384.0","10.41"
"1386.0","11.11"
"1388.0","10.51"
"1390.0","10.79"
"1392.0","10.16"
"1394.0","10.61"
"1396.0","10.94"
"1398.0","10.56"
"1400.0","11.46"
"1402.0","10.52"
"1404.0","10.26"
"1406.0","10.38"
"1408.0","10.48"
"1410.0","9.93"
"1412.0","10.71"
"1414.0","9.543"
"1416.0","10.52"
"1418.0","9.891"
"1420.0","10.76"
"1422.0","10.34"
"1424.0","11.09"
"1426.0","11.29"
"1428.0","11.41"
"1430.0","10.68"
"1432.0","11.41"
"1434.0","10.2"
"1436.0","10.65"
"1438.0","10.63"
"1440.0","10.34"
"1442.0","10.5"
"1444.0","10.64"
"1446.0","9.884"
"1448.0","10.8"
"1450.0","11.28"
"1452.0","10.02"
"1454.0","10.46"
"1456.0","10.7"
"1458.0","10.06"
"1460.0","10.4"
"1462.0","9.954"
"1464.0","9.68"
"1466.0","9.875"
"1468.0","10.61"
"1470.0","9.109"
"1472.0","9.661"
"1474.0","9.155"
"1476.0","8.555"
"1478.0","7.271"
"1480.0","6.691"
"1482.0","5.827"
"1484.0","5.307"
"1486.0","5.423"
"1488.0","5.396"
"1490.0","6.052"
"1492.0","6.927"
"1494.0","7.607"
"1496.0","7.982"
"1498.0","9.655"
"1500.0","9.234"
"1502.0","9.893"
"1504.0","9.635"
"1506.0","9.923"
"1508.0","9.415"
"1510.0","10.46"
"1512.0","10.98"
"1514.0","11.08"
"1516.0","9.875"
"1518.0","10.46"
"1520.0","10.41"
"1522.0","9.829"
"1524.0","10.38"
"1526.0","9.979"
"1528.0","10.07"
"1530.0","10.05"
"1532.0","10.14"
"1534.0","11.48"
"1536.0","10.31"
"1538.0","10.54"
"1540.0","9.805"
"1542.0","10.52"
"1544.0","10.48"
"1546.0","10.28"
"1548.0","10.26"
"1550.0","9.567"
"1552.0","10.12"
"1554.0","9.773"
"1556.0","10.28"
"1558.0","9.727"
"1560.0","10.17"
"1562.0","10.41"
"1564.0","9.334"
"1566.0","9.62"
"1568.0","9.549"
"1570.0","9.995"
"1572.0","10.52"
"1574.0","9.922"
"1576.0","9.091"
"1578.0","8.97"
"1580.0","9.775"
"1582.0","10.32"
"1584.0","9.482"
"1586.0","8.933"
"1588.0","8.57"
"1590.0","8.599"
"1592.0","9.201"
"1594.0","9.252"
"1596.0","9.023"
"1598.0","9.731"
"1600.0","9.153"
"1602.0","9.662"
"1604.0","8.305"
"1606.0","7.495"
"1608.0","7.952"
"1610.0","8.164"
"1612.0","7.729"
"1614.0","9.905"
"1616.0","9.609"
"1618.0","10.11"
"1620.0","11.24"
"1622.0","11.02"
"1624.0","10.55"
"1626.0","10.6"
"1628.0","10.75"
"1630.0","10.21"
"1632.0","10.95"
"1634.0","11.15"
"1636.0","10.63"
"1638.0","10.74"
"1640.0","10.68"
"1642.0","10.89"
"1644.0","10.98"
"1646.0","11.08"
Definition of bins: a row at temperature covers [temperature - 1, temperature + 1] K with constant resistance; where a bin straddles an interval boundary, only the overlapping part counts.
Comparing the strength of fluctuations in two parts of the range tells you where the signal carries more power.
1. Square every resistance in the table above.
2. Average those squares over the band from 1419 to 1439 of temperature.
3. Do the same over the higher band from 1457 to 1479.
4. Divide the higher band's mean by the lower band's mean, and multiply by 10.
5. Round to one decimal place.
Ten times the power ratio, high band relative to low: 7.7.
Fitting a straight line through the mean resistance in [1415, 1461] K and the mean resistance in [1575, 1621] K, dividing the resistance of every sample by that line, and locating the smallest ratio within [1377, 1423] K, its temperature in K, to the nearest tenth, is 1414.0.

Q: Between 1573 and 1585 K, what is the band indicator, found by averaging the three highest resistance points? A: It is 10.0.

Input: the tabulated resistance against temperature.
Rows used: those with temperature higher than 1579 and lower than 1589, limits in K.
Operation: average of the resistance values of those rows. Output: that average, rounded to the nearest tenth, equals 9.4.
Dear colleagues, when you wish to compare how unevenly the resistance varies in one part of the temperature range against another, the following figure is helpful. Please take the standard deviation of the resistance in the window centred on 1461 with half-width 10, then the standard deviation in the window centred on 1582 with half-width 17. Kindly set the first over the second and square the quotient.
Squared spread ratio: 0.7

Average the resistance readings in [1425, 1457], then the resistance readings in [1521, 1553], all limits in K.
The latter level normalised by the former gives 0.96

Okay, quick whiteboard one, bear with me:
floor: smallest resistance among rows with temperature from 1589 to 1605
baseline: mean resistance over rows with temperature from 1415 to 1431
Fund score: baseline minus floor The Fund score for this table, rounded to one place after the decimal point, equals 2.4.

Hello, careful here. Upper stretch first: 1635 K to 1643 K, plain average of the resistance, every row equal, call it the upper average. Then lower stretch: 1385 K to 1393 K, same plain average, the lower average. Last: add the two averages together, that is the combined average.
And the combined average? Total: 21.4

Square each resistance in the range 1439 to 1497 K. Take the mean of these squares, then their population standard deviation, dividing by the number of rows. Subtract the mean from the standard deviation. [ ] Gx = -51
